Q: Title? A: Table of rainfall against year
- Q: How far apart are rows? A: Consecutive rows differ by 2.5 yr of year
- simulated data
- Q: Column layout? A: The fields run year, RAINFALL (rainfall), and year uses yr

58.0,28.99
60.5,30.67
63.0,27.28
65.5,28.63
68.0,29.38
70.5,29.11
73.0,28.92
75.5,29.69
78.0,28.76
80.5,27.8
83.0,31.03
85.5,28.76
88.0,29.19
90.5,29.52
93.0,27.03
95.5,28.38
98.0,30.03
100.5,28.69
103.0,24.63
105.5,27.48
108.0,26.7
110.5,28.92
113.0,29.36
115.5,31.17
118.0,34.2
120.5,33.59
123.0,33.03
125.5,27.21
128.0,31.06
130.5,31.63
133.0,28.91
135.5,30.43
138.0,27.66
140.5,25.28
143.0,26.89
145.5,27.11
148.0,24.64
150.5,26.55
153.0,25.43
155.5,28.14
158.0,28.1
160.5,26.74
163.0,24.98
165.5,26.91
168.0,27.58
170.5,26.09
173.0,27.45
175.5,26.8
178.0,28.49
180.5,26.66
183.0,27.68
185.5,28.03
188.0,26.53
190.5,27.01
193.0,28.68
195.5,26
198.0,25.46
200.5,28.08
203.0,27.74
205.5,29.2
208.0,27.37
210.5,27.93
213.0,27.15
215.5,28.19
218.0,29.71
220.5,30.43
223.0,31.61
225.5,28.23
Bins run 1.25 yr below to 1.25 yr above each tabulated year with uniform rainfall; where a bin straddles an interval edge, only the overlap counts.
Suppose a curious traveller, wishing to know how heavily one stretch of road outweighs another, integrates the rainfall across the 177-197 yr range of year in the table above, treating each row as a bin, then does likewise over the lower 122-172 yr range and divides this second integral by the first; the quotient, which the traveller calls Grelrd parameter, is 2.5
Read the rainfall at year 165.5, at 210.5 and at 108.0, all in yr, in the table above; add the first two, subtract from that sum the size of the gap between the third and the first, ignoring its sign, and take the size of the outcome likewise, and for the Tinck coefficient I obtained 54.6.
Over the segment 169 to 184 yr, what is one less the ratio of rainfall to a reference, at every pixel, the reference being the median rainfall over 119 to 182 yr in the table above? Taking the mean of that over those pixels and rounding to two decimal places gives 0.00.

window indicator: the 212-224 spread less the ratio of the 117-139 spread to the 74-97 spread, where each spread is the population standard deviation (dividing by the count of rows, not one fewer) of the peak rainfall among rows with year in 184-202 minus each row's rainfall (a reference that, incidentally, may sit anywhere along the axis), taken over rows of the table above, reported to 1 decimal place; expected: -0.6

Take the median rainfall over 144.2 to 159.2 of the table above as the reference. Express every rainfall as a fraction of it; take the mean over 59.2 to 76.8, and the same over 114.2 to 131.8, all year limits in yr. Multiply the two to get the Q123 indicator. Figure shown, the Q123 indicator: 1.28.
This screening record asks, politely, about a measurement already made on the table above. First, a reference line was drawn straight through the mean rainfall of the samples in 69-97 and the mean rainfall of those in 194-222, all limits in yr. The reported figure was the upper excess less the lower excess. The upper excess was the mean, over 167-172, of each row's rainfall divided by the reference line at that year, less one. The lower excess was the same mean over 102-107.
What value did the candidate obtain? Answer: 0.04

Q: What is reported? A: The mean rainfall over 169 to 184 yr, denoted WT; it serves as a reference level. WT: 27.2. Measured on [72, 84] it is 29.2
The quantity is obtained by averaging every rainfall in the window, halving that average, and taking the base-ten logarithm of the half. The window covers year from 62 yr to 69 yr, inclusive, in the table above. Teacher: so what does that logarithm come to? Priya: 1.15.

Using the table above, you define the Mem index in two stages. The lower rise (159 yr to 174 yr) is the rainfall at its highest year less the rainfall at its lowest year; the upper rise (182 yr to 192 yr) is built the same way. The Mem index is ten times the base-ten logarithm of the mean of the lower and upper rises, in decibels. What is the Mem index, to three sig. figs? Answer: -17.0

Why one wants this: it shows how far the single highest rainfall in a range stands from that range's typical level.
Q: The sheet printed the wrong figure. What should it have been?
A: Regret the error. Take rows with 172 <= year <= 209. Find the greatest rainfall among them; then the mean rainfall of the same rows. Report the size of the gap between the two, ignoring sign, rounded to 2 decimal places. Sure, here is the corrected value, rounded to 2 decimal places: 1.79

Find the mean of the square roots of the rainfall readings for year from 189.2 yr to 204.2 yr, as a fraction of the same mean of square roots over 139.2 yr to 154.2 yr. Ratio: 1.02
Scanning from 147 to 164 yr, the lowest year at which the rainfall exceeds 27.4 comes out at 155.5 yr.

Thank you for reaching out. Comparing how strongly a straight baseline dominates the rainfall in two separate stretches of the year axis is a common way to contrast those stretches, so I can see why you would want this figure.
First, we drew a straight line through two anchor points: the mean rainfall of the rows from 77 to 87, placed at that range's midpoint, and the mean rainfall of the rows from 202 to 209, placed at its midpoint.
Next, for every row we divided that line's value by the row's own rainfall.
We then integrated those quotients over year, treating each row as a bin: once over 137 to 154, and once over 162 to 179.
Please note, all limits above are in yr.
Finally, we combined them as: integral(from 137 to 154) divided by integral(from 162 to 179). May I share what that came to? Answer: 1.03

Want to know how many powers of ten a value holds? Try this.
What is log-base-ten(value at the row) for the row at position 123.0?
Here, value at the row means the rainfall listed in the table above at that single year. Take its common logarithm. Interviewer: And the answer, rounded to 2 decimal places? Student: 1.52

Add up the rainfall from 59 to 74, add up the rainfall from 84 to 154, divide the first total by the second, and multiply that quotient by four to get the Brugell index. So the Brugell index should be 0.9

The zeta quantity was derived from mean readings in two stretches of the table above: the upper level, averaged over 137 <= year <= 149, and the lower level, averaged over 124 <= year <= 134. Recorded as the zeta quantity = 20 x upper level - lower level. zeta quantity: 497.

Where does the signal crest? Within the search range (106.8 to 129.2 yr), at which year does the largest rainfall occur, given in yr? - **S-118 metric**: 118.0 yr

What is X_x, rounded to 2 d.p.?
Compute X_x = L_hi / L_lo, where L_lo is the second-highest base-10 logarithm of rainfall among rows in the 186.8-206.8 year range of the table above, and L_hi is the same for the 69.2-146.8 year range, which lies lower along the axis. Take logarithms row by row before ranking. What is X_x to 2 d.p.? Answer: 1.05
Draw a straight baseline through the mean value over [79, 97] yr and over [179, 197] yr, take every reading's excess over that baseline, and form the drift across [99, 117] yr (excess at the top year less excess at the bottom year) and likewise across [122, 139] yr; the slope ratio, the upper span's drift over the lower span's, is -1.9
